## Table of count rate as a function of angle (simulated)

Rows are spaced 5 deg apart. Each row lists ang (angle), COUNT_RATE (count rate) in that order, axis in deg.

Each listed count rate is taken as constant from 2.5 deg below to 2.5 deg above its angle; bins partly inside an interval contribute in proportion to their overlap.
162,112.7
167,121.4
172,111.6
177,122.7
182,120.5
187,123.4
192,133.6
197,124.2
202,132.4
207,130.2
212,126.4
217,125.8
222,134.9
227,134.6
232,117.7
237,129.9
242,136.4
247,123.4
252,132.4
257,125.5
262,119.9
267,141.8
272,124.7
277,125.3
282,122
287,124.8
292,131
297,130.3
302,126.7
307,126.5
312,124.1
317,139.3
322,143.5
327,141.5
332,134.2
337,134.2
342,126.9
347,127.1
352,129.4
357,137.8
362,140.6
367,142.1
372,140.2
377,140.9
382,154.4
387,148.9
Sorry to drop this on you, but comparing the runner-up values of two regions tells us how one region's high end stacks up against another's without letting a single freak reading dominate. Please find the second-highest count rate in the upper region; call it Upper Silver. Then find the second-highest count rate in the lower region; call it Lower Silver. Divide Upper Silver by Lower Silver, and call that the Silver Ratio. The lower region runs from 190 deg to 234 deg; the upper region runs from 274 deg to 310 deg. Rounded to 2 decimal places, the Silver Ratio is 0.97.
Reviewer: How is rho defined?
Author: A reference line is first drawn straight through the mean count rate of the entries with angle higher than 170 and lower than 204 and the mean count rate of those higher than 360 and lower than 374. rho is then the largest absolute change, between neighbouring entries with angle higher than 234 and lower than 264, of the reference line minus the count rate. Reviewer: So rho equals 13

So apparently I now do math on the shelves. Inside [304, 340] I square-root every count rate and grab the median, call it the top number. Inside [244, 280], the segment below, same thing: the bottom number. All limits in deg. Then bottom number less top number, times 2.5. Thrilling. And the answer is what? -0.98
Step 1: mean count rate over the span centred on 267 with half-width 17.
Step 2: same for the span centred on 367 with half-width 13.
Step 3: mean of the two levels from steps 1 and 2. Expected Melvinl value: 134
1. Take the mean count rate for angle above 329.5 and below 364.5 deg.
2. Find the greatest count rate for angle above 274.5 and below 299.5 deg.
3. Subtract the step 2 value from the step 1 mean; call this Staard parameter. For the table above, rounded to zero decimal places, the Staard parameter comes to 2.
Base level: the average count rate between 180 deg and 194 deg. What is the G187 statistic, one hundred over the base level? 0.795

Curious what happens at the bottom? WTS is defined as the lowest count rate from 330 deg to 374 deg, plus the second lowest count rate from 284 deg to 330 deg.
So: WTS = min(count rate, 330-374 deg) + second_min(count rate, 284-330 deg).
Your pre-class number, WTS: 252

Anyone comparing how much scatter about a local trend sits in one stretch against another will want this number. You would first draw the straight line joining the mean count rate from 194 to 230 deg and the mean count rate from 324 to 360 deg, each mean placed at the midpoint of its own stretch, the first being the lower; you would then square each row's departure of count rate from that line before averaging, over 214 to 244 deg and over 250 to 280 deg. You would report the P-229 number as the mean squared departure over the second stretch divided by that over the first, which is 1.4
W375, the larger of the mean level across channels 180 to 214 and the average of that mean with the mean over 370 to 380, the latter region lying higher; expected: 134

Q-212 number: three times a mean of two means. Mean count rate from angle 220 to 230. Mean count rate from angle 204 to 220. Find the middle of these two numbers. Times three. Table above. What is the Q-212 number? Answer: 393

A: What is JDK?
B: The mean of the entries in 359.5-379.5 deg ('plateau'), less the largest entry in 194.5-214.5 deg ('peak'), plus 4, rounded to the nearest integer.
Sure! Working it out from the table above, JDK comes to 13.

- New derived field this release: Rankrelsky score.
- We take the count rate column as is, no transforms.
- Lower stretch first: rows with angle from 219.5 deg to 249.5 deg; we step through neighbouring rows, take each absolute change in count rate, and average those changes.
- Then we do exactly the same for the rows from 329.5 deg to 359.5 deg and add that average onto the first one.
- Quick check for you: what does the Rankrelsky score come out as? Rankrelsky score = 13.4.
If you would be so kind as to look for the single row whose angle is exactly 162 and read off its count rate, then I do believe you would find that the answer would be 112.7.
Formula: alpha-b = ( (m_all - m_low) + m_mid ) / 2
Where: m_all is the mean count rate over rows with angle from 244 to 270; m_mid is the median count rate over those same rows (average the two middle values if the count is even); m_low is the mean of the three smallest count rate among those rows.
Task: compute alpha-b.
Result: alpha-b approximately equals 65.6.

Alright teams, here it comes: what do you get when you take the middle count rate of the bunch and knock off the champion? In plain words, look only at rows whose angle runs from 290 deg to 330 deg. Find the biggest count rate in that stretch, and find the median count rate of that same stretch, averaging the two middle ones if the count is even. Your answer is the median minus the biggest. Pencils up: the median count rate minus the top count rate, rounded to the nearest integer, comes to -13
